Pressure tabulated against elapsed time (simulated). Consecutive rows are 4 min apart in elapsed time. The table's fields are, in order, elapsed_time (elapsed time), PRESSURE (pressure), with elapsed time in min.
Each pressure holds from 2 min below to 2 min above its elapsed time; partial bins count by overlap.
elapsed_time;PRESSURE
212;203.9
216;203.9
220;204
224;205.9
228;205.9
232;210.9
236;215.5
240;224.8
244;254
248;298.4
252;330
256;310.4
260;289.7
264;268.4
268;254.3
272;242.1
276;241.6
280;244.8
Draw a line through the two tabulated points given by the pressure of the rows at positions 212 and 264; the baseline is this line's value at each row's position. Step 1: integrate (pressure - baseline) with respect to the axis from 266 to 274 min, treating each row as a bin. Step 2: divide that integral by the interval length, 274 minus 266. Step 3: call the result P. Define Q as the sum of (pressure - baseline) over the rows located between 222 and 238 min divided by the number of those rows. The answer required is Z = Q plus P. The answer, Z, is -44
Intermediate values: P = -28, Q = -17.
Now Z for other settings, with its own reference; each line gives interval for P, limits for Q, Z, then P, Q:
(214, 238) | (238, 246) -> -15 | -14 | -2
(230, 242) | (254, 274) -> -12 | -17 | 5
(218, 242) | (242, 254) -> 31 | -15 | 46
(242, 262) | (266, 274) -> 15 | 43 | -28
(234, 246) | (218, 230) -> -21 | -7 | -14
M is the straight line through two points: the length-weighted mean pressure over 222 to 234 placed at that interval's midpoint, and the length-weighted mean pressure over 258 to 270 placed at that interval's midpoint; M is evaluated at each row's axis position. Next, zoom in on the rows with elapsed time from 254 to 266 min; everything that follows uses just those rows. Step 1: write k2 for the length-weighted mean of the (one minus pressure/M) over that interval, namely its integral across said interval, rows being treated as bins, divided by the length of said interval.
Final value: -0.10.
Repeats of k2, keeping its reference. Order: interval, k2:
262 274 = 0.08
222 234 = 0.00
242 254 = -0.21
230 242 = 0.02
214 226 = -0.06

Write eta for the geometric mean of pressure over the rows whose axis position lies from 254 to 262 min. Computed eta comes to 300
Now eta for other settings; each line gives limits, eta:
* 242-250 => 275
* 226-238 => 211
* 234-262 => 272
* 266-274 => 248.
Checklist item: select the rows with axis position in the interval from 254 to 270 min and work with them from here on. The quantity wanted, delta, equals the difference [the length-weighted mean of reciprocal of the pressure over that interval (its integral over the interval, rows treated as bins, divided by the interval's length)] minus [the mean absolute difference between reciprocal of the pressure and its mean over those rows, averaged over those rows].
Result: 0.0033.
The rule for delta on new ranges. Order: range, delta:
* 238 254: 0.0032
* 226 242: 0.0045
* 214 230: 0.0049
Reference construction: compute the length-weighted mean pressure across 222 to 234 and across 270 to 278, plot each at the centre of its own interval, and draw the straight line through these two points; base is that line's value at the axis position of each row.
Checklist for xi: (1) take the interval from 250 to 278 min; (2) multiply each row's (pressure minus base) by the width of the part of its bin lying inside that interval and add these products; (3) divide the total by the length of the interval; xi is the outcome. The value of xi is 42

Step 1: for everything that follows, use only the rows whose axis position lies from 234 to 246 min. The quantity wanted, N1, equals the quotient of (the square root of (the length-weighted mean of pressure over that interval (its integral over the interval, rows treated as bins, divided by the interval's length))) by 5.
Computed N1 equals 3.04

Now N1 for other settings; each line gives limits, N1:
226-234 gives 2.89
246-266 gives 3.46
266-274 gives 3.15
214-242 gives 2.90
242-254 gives 3.43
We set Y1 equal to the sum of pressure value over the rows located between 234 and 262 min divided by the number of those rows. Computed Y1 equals 275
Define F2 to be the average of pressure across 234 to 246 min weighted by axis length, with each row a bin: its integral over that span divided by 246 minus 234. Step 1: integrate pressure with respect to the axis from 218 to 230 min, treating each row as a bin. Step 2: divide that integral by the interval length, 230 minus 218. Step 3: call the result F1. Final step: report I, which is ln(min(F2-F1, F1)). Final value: 3.3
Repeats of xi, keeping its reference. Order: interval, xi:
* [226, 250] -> 20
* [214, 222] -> 4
